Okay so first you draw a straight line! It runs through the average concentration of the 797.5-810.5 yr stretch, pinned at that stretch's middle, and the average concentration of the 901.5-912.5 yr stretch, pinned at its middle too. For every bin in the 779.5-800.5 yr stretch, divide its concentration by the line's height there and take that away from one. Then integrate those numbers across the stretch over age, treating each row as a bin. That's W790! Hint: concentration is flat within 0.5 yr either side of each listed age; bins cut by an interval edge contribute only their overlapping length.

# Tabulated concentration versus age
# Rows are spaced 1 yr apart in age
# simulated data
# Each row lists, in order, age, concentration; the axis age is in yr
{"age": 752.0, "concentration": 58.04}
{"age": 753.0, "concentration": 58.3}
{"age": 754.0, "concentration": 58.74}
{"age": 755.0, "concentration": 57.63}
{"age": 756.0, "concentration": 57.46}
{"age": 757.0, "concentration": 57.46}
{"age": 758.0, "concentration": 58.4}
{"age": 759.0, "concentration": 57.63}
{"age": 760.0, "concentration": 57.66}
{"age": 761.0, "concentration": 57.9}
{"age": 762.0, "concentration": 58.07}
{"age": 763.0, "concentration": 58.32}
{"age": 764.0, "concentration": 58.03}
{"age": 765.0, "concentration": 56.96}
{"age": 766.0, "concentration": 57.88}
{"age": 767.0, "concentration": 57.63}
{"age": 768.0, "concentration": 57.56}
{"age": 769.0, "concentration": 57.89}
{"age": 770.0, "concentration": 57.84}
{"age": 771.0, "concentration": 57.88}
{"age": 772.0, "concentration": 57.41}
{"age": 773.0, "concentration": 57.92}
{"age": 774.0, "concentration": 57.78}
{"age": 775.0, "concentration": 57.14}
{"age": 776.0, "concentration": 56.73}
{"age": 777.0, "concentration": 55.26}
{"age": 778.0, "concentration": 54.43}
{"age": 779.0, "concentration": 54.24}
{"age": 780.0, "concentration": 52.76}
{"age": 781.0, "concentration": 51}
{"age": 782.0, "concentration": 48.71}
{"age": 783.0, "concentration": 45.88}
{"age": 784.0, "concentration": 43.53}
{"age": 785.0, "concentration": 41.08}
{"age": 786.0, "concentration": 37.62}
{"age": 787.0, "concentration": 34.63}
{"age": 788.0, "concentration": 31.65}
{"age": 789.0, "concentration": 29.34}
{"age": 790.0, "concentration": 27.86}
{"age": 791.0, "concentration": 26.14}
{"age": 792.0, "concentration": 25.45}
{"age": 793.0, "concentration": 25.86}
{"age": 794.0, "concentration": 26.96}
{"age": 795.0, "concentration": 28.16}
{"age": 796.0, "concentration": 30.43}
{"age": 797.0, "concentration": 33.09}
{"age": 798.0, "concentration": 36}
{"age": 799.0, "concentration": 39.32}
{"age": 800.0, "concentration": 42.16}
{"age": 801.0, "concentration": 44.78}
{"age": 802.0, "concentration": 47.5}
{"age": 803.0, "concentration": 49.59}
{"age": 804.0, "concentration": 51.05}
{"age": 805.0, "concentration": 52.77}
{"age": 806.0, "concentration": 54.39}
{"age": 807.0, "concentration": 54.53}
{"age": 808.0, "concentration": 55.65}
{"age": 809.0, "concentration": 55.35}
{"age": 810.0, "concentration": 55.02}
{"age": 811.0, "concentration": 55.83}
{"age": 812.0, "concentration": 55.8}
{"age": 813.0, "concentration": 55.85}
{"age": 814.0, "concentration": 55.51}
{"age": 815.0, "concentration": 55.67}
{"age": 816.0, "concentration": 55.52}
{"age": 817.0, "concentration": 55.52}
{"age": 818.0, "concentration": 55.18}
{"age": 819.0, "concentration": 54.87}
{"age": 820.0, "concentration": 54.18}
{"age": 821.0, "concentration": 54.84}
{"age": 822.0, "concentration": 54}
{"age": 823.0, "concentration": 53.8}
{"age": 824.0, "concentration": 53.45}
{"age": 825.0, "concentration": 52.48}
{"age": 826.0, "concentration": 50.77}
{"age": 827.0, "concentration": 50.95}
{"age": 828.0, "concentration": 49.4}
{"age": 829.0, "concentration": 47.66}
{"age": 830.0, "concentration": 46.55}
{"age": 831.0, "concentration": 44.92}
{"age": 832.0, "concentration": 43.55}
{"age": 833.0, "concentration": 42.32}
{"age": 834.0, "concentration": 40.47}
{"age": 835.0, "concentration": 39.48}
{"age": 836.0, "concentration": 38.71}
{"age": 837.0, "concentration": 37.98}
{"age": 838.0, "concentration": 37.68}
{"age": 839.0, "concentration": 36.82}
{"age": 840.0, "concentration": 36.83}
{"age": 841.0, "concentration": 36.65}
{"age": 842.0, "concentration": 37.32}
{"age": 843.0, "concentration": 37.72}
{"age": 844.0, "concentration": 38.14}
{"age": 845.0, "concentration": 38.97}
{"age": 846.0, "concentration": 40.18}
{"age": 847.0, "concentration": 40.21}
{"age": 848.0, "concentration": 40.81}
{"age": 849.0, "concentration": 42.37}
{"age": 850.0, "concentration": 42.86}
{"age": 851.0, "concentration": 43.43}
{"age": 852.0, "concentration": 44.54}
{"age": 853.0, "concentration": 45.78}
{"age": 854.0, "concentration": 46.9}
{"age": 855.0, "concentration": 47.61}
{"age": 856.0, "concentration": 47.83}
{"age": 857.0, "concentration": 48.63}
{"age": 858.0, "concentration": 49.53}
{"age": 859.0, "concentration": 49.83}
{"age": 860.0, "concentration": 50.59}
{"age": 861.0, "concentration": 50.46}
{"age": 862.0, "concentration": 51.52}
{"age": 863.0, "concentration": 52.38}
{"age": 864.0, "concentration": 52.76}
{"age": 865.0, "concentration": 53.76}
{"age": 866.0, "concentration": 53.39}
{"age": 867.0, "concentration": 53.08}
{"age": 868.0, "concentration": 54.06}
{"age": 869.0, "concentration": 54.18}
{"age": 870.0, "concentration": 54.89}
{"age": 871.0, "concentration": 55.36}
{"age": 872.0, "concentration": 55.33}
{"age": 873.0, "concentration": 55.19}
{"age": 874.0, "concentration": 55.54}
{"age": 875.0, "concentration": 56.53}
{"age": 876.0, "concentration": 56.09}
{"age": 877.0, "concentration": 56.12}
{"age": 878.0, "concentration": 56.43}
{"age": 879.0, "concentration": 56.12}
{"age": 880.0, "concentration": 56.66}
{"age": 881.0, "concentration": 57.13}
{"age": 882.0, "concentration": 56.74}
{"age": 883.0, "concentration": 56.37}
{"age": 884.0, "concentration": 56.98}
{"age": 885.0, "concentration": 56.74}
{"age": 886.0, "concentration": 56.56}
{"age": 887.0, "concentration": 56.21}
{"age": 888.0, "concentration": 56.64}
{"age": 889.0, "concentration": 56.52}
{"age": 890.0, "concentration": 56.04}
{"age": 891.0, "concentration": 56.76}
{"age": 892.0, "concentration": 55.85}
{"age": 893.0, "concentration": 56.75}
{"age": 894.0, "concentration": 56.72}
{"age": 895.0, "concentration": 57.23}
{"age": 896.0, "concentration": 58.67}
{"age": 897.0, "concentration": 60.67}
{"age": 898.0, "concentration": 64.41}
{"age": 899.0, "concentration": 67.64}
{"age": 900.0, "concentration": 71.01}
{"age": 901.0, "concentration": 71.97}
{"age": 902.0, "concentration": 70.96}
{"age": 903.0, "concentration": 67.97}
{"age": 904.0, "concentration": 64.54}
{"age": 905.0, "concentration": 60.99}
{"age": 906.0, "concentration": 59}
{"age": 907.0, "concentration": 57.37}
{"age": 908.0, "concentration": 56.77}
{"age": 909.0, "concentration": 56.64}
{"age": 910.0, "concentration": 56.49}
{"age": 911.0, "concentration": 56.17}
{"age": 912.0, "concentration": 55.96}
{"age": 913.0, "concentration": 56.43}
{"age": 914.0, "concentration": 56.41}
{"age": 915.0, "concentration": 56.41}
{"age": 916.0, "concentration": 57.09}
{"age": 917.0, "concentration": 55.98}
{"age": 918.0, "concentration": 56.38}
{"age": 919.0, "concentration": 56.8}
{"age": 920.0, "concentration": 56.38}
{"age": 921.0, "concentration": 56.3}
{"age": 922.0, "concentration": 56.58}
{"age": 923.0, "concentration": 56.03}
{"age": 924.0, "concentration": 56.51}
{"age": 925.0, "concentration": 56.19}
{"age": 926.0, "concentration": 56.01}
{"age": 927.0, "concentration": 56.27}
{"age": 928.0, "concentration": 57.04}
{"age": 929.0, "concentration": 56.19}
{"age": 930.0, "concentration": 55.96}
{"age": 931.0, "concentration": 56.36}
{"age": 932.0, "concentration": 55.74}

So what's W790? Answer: 5.0 yr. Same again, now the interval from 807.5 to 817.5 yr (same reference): -1.1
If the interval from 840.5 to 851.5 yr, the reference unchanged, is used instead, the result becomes 2.8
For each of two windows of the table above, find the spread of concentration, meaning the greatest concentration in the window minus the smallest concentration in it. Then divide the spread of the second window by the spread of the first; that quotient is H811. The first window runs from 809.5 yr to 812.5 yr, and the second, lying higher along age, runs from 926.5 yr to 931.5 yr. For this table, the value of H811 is 1.3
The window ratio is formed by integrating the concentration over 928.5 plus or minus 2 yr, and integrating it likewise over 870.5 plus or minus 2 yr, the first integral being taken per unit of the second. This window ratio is 1.03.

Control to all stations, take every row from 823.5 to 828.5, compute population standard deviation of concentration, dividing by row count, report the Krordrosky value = 1.4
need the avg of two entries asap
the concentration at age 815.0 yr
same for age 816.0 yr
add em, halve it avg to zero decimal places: 56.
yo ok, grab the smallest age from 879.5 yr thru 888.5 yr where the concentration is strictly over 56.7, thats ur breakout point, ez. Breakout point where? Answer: 881.0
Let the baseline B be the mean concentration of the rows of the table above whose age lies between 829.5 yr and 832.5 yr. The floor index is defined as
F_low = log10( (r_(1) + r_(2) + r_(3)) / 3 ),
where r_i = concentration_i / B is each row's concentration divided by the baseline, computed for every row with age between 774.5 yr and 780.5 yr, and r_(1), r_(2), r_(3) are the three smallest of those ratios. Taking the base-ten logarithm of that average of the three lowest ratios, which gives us 0.078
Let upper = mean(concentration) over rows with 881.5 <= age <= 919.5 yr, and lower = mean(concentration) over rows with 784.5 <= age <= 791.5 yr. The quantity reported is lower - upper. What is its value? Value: -26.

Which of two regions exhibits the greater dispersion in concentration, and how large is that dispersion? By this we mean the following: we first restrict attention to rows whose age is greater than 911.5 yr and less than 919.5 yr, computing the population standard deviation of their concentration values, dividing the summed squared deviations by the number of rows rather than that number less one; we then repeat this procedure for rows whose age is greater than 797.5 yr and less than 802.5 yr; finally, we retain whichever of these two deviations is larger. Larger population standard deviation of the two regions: 4.0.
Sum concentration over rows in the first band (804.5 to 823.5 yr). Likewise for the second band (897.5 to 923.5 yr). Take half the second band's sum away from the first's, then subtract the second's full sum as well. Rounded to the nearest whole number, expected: -1294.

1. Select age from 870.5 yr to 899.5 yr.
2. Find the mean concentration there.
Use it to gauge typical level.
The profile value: 57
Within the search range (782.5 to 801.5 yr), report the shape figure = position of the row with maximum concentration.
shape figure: 783.0 yr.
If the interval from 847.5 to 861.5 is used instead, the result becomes 860.0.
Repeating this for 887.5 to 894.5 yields 891.0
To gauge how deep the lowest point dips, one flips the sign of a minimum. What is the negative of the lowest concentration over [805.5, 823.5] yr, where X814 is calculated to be -54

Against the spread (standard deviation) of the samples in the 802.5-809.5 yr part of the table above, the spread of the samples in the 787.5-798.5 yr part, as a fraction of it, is 1.5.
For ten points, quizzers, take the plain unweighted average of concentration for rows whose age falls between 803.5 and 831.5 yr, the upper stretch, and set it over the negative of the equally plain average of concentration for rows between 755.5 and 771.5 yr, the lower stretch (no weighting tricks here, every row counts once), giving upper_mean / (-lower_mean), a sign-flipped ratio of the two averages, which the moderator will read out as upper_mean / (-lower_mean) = -0.92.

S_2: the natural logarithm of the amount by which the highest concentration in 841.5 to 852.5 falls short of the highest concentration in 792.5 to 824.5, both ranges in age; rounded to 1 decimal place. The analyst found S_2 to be 2.4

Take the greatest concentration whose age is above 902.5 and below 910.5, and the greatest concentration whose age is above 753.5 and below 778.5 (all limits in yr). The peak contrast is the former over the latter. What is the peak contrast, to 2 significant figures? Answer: 1.2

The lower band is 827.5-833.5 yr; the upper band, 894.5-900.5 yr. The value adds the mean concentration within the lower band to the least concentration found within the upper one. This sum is 103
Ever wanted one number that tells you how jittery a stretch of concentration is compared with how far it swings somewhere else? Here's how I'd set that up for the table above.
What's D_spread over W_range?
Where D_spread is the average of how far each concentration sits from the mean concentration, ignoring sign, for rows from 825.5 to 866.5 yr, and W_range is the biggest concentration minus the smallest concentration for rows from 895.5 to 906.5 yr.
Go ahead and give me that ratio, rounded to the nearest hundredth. 0.36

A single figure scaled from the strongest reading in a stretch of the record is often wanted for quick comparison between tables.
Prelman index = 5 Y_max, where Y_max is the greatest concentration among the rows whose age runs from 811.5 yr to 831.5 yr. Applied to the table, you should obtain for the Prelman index 279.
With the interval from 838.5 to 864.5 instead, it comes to 264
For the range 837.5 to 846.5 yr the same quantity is 201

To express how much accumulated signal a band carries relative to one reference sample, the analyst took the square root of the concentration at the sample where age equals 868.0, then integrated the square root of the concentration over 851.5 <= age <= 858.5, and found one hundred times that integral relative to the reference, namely 654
